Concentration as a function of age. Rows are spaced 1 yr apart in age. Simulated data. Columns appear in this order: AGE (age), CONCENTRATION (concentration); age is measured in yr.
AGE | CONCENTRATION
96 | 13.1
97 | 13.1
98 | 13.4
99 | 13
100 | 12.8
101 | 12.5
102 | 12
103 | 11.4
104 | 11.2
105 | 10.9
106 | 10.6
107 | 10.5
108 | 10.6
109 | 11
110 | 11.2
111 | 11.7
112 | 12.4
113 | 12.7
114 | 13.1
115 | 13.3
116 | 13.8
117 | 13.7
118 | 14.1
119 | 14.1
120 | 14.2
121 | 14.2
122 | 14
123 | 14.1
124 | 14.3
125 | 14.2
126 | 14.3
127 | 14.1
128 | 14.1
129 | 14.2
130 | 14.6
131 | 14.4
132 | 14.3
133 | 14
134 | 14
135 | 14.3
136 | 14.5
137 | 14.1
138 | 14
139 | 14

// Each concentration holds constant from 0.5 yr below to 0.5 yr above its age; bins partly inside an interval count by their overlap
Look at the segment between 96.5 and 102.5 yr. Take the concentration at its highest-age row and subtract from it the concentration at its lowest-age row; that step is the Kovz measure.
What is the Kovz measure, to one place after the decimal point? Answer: -1.1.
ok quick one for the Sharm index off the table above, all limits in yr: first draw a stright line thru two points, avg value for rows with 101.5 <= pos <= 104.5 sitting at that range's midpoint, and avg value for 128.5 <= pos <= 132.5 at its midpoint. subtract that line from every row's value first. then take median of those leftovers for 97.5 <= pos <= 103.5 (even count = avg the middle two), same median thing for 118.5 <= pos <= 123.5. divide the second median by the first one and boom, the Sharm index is 0.59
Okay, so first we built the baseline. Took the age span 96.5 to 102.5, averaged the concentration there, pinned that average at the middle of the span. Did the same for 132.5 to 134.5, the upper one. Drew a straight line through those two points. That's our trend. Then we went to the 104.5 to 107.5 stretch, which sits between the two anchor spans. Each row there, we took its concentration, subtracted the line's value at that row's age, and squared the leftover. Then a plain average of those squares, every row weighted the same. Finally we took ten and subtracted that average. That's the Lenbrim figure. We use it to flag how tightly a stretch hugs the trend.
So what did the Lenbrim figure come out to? 4.38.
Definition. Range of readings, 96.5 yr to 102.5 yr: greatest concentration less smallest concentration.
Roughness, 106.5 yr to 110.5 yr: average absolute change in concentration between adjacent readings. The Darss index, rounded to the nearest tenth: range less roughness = 1.2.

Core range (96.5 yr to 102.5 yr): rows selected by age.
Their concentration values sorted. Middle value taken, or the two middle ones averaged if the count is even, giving 12.9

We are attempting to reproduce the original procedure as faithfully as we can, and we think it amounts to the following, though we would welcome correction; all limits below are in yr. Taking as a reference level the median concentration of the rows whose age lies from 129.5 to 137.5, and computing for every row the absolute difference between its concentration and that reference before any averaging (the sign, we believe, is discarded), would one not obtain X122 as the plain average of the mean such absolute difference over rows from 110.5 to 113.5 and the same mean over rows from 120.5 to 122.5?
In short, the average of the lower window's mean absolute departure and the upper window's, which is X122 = 1.1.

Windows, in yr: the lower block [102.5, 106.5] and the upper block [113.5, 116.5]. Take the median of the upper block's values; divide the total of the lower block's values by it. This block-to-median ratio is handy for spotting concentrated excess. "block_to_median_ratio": 3.3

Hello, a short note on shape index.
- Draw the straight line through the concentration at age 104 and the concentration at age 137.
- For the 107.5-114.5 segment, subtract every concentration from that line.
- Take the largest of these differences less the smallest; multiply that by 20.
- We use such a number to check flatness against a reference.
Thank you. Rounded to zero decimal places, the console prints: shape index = 39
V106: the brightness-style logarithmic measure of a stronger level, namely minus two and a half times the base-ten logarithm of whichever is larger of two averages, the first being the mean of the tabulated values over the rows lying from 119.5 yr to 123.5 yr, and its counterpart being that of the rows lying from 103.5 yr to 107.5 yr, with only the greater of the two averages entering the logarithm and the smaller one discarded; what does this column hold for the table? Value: -2.87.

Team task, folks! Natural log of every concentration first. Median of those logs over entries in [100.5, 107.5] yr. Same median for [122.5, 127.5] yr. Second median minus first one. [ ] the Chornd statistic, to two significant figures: 0.24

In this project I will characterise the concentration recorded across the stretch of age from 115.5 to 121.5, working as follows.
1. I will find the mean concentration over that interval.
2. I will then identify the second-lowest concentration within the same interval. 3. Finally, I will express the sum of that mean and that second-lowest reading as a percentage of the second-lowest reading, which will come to 202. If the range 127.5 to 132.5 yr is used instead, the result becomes 201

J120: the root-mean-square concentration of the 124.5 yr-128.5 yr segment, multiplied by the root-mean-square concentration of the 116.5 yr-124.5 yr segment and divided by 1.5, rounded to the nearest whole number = 133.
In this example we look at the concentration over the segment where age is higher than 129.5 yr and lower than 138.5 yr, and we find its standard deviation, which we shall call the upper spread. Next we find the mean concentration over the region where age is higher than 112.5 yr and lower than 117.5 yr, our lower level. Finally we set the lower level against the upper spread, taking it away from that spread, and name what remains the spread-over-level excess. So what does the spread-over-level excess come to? -13.1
